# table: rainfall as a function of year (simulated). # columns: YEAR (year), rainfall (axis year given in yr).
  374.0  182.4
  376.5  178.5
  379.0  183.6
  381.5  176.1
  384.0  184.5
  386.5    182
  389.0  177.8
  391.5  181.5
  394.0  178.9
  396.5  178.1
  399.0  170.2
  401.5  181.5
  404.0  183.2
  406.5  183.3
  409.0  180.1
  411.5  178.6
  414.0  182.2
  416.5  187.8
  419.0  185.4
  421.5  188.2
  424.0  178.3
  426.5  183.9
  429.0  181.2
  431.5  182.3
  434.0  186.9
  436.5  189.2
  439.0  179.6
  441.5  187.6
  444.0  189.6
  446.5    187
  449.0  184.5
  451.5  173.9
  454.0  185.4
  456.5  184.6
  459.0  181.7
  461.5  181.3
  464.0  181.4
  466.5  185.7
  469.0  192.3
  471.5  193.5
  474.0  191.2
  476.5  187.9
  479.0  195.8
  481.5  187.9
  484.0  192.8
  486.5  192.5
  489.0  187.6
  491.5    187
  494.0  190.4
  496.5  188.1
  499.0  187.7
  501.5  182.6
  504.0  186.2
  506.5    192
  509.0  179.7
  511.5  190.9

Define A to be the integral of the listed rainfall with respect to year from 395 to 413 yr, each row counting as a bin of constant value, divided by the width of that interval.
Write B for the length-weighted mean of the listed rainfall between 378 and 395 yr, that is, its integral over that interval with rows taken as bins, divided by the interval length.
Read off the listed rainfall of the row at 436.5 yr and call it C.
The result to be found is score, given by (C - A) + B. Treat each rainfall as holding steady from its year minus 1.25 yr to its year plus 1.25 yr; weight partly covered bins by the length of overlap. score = 190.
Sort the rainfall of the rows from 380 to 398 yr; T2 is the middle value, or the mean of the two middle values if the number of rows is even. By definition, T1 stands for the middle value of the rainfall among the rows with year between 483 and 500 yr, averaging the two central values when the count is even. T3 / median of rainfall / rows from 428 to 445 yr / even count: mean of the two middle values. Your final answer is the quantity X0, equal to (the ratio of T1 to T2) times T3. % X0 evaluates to 197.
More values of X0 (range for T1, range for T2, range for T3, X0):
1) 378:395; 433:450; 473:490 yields 186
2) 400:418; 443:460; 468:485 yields 190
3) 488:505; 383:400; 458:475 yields 195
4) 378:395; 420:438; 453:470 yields 182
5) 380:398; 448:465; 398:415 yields 179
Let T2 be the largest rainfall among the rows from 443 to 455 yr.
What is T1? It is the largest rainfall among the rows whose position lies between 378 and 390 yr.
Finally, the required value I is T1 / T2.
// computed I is 0.97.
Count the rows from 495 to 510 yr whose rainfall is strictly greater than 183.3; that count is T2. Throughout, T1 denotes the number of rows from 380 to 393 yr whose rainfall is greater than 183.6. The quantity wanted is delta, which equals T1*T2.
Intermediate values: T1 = 1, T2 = 4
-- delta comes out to 4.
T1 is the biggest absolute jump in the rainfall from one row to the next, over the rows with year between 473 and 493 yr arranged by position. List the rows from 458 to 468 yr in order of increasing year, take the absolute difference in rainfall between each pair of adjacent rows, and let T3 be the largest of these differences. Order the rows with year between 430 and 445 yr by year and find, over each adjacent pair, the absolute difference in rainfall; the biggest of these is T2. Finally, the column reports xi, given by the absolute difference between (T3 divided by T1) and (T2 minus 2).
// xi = 7.1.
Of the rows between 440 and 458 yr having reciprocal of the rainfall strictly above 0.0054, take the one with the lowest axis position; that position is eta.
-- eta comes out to 449.0 yr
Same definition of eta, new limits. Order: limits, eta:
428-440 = 429.0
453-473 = 456.5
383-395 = 384.0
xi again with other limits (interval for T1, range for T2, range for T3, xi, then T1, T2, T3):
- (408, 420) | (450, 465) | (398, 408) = 7.5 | 5.6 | 11.5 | 11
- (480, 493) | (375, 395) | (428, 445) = 4.4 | 4.9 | 8.4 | 10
